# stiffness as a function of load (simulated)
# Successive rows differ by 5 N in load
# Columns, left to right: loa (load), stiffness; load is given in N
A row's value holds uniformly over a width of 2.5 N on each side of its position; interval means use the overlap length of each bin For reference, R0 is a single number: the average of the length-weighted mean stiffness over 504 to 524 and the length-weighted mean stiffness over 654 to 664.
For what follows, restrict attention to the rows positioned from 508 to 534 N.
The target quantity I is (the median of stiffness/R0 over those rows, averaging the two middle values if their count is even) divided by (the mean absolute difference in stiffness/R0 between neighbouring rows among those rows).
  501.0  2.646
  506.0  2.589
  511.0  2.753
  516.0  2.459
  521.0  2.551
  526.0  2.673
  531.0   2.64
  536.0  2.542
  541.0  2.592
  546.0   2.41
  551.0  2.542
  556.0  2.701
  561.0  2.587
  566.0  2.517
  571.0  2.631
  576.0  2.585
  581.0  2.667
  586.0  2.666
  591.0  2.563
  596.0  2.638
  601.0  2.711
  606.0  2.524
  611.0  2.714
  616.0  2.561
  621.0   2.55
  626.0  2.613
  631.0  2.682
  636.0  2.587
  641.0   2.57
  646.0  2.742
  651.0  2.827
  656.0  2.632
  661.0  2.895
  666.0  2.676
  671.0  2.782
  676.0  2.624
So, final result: 20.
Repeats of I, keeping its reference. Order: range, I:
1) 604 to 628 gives 25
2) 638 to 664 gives 15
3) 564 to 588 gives 43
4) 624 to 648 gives 30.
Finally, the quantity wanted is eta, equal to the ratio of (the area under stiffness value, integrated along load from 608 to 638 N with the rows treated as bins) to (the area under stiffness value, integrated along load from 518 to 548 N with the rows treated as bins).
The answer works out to 1.02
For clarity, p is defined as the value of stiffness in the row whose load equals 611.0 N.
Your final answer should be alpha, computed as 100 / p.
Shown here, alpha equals 36.8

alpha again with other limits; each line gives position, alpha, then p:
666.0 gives 37.4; 2.676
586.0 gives 37.5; 2.666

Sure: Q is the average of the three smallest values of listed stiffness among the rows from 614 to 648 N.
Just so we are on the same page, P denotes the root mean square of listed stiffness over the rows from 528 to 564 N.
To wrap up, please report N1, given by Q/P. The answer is 0.99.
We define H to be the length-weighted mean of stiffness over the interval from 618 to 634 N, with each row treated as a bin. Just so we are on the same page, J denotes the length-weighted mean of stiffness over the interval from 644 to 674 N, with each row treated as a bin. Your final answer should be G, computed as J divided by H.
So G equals 1.06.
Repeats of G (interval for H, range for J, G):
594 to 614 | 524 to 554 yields 0.97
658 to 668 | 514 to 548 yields 0.92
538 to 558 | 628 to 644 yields 1.02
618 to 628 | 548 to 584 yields 1.01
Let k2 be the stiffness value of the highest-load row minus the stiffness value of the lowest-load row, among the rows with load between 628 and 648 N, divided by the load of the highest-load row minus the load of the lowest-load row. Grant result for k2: 0.004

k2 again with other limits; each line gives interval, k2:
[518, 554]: 0.000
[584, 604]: 0.003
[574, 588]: 0.008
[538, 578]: 0.000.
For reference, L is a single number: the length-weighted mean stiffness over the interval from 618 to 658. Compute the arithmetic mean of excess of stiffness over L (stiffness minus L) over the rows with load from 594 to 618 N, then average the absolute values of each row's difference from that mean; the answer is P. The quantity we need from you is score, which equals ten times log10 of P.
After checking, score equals -11.6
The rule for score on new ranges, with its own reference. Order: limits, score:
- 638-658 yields -10.4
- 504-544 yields -11.8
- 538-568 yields -11.6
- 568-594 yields -14.1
